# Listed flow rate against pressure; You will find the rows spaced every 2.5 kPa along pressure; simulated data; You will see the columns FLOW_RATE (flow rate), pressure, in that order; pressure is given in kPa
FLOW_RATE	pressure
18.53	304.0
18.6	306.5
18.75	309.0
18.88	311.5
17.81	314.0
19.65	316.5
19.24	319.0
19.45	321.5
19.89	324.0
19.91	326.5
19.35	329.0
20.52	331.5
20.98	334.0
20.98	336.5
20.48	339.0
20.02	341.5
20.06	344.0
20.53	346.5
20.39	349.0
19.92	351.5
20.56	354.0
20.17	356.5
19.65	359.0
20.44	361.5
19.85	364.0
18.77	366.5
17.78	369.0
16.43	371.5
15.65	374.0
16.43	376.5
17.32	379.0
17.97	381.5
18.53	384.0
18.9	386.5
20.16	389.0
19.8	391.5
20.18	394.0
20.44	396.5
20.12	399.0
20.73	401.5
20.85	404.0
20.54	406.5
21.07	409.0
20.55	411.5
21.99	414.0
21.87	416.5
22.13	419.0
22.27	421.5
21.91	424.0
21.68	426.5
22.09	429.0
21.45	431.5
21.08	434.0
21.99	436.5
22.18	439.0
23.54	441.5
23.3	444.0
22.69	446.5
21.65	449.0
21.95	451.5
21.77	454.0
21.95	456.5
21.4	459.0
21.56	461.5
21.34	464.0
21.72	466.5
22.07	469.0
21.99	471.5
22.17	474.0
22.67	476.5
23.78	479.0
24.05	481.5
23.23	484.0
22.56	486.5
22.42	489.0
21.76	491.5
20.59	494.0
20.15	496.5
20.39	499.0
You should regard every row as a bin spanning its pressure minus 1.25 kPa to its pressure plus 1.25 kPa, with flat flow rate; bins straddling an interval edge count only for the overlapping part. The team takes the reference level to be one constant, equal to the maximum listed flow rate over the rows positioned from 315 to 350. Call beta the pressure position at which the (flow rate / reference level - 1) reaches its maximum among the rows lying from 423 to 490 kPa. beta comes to 481.5 kPa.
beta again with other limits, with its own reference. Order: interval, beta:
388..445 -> 441.5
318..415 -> 414.0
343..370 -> 354.0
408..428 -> 421.5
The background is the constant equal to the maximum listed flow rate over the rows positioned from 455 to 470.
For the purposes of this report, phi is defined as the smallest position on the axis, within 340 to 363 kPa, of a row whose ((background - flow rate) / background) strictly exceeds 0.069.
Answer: 341.5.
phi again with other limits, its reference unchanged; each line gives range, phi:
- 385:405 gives 386.5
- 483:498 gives 496.5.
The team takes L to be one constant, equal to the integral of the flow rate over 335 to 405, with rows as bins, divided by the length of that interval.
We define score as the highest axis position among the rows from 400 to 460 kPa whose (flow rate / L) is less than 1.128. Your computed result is 459.0 kPa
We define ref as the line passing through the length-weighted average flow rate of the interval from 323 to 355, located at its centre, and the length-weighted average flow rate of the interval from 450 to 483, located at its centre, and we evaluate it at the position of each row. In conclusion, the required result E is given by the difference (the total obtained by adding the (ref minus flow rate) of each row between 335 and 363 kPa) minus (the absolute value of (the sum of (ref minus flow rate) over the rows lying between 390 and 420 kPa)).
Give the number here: -3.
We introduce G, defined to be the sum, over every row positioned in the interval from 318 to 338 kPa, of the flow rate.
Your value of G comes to 160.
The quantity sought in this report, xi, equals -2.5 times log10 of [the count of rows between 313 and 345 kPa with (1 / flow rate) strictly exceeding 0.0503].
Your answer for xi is -1.7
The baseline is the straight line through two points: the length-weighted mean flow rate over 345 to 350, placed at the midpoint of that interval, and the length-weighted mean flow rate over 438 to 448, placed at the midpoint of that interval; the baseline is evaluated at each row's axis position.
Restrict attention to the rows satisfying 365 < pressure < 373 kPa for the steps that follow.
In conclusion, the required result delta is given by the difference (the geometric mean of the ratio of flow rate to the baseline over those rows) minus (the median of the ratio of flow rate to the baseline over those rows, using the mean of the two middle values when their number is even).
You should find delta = -0.007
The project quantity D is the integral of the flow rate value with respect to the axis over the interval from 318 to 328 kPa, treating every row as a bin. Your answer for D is 196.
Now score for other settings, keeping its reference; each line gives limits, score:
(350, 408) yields 406.5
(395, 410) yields 409.0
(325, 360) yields 359.0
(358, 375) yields 374.0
